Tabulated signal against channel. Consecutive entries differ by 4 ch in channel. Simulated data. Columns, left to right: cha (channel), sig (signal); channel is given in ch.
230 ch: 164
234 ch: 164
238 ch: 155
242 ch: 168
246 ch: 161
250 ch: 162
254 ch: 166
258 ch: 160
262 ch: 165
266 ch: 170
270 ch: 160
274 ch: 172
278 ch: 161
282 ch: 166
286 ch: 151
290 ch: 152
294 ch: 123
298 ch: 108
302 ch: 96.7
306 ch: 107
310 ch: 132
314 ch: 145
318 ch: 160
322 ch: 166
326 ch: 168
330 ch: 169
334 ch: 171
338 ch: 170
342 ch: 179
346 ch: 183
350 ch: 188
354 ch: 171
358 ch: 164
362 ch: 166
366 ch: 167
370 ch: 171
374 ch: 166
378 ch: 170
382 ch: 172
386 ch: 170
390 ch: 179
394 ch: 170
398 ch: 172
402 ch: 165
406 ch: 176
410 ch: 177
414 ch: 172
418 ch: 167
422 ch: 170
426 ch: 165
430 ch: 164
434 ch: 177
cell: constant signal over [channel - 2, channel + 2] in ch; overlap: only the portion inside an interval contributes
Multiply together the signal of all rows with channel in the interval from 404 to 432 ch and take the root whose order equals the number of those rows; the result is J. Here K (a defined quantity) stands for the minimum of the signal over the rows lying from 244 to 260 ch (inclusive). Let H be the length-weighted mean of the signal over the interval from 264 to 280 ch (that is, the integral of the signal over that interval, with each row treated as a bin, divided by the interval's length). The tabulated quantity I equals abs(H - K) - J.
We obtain -164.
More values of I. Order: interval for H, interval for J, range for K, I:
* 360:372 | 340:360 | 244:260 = -169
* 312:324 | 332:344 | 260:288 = -167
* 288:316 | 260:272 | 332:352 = -118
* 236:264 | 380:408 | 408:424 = -167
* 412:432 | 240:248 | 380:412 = -162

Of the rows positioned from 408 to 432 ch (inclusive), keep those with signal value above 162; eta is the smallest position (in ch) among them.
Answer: 410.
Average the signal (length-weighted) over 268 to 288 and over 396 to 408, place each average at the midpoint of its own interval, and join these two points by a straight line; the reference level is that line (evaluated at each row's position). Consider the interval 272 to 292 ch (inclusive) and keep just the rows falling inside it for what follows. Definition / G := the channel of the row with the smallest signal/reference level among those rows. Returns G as 286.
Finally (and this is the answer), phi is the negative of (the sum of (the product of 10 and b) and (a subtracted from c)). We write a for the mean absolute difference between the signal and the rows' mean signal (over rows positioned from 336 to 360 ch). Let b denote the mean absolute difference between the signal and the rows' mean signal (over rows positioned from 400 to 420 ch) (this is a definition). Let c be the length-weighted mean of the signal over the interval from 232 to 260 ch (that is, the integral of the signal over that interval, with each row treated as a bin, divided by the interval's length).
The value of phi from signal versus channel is -198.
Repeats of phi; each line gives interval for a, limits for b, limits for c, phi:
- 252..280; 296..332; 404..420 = -419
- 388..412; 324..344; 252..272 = -190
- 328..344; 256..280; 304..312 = -159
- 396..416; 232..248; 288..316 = -160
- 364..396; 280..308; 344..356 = -412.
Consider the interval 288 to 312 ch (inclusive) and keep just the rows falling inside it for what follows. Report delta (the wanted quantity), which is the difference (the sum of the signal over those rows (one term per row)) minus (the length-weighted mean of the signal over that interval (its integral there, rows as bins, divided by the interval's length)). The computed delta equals 599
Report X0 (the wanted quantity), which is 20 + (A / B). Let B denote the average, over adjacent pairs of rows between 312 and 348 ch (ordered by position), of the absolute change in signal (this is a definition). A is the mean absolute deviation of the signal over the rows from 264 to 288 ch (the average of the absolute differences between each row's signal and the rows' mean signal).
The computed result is 21.2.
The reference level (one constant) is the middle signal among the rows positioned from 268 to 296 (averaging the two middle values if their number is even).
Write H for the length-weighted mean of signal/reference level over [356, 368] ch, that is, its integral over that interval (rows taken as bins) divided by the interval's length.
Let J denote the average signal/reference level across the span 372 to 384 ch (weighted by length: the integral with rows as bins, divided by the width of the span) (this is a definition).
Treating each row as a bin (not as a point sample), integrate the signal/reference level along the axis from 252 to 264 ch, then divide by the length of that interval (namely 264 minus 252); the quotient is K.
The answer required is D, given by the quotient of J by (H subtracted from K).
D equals -85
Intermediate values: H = 1.04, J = 1.06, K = 1.023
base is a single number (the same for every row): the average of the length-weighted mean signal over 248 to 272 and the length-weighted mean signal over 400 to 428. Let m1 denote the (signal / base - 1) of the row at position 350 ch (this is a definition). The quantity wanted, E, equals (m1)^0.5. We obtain 0.35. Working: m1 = 0.125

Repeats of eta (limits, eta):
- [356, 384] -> 358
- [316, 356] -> 322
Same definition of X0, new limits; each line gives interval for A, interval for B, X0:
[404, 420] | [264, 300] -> 20.3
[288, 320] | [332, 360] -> 22.7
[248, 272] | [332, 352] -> 20.7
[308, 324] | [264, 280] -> 21.1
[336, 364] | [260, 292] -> 20.9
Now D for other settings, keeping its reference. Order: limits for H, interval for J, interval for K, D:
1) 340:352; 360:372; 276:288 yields -7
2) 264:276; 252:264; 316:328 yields -61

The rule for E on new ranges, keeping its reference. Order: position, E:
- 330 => 0.11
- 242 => 0.08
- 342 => 0.27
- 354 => 0.15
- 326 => 0.08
